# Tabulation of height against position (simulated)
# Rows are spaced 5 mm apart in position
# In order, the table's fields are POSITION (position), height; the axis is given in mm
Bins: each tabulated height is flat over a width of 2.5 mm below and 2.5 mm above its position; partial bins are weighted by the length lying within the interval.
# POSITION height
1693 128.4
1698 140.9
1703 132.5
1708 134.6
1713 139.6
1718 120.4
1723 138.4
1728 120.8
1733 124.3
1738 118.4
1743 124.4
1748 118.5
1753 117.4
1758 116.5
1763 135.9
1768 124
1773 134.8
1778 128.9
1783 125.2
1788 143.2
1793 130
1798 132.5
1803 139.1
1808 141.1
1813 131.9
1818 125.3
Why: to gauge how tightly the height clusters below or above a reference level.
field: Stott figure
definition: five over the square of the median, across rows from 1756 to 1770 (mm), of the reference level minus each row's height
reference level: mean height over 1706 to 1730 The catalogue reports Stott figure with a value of 0.11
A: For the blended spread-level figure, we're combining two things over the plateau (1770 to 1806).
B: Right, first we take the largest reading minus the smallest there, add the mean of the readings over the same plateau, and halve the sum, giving 75.7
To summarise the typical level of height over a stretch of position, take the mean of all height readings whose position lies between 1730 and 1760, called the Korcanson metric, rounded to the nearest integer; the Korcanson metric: 120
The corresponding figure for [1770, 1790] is 133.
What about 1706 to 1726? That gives 133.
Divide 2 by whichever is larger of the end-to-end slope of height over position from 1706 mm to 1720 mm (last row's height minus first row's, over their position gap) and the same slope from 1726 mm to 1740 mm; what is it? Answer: -8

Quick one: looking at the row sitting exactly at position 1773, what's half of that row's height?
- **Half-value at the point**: 67.4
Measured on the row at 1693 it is 64.2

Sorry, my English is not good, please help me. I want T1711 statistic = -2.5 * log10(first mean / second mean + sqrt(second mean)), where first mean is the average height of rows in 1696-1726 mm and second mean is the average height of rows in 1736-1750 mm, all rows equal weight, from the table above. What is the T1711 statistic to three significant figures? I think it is -2.71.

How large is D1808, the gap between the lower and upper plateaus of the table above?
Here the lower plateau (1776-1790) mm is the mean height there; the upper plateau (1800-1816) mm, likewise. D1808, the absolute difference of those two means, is 5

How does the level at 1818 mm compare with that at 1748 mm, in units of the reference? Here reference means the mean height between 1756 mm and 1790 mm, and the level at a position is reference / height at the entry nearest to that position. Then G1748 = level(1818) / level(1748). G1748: 0.95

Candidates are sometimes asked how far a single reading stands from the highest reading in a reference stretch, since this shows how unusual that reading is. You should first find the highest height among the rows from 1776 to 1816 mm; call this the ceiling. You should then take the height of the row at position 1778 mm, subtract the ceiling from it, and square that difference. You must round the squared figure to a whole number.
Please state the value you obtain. 204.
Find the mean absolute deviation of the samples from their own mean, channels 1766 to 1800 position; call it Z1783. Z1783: 4.80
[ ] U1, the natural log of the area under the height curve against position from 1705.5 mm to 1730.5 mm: 8.1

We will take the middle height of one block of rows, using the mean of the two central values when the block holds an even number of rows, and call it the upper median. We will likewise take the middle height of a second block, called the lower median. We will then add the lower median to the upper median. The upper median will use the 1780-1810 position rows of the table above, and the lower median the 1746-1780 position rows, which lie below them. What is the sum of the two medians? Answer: 260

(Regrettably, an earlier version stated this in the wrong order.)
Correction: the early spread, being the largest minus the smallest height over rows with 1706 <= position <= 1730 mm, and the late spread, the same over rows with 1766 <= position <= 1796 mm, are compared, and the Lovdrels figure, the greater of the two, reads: 19.2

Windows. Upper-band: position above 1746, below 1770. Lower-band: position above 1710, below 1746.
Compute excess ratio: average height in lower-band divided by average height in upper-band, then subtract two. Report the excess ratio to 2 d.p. -0.97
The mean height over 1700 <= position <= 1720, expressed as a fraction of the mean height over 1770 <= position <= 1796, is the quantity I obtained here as 1.00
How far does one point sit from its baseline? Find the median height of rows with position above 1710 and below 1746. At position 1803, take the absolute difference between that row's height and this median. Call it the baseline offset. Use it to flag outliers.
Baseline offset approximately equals 15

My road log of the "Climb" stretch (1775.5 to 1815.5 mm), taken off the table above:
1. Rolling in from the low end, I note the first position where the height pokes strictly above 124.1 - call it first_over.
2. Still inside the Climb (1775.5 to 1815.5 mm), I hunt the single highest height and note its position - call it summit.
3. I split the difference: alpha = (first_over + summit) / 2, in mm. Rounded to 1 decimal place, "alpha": 1783.0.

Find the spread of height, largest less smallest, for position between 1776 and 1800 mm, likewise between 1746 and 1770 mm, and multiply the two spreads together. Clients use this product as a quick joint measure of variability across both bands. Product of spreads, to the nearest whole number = 349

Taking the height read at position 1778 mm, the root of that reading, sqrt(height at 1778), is 11.4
